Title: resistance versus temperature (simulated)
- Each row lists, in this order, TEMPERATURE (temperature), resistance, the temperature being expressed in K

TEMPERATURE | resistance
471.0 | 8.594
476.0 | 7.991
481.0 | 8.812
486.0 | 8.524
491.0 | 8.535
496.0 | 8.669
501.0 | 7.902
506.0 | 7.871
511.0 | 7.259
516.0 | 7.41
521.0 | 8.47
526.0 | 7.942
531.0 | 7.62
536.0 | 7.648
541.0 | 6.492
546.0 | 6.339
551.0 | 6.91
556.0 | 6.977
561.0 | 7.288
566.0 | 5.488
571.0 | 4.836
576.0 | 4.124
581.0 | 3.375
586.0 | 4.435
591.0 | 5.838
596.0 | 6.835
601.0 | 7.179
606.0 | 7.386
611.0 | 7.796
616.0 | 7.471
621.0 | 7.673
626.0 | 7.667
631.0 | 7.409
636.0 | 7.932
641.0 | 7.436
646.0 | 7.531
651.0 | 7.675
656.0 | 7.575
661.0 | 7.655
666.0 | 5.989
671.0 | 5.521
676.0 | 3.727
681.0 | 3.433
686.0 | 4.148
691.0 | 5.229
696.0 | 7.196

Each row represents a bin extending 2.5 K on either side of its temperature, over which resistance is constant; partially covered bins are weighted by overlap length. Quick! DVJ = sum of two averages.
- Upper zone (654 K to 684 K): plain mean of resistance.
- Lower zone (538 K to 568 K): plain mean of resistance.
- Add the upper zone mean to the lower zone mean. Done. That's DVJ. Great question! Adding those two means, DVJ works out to 12.2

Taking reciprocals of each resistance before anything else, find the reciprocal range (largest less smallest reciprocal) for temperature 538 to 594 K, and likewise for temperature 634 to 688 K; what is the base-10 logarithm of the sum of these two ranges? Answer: -0.5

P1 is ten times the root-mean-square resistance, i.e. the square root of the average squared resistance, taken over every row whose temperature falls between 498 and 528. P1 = 78.2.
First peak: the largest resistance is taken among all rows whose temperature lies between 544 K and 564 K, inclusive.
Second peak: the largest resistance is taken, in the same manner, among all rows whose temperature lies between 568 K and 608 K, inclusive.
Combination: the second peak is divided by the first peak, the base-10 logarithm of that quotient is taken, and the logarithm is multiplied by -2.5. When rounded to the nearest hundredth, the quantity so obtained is -0.01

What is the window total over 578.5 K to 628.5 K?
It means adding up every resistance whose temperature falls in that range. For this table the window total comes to 66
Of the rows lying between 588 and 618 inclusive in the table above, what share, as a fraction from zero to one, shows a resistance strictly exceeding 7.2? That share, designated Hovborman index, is 0.50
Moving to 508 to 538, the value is 1.00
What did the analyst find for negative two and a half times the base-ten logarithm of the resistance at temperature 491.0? -2.33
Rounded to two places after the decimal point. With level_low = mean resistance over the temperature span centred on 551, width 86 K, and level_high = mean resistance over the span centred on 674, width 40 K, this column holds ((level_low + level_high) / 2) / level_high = 1.09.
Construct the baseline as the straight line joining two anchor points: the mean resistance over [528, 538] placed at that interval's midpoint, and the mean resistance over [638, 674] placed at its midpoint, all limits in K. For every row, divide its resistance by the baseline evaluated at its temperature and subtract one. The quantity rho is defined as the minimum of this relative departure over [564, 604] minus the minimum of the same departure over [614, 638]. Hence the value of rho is -0.58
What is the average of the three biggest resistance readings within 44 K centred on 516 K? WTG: 8.4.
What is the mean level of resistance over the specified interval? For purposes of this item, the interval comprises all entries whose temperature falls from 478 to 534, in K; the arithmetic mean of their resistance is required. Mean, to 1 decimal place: 8.1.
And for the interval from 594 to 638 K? 7.5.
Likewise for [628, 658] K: 7.6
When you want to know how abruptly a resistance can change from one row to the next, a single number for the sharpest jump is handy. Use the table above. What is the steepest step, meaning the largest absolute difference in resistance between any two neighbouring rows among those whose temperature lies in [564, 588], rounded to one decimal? 1.1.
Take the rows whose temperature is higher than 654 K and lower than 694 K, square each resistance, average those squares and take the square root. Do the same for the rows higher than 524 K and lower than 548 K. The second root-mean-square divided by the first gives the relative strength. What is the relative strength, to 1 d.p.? 1.3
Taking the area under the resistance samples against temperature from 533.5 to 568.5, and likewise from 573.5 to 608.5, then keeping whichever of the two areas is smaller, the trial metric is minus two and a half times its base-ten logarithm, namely -5.73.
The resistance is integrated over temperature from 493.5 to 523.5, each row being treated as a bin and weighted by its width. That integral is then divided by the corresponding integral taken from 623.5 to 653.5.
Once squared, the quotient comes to 1.1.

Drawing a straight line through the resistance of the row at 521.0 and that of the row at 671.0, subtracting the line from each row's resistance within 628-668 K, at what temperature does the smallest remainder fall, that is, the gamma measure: 666.0 K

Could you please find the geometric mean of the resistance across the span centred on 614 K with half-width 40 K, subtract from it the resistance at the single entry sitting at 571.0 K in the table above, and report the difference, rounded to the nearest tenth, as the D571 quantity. 1.7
